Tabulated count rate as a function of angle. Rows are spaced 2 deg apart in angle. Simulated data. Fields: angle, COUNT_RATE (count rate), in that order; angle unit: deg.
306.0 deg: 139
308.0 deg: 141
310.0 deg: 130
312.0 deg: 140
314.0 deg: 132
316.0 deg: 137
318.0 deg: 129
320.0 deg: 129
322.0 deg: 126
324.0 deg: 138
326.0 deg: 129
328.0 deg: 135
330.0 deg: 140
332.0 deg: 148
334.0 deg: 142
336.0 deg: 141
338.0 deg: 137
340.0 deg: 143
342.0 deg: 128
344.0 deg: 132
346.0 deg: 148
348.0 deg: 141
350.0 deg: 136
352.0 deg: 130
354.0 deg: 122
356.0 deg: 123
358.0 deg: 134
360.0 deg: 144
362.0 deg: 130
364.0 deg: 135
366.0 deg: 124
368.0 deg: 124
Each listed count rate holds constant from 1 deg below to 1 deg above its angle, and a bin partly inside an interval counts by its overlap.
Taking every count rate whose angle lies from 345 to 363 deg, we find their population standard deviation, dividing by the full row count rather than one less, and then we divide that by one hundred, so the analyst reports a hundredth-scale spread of 0.085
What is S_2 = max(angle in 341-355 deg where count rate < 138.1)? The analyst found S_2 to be 354.0 deg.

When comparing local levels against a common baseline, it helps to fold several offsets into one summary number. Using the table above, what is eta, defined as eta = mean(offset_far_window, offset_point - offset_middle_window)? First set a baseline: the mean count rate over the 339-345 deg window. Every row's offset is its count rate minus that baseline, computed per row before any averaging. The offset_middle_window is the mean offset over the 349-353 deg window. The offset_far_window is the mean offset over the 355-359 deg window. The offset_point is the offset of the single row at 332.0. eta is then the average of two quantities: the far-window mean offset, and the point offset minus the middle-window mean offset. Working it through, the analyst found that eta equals 5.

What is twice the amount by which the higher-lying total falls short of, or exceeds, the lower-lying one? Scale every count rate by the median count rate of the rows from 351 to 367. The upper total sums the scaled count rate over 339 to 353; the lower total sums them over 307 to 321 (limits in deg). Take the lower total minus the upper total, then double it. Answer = -0.3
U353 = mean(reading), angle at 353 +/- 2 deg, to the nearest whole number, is 126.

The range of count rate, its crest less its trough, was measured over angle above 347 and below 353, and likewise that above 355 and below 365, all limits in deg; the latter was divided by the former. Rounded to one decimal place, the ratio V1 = 1.9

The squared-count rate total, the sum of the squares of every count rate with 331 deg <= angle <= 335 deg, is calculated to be 42068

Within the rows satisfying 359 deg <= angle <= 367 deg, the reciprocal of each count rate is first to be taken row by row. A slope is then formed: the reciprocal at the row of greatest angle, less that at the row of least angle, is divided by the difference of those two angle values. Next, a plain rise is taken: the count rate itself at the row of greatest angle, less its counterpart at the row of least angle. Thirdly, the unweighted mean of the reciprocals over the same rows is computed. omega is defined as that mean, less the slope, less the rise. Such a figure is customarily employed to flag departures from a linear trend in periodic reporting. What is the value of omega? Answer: 20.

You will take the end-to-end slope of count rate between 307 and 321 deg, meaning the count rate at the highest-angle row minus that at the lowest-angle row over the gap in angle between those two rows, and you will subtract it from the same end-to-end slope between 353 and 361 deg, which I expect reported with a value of 4.7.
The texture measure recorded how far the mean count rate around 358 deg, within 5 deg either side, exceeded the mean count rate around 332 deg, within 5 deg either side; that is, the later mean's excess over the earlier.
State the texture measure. -11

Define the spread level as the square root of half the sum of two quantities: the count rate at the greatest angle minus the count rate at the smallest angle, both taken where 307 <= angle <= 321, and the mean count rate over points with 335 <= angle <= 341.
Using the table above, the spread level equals 8.01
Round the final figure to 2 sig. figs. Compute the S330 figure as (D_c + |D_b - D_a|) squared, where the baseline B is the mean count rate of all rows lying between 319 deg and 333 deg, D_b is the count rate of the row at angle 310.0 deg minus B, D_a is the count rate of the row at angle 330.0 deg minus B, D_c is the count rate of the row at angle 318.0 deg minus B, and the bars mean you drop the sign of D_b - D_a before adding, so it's 16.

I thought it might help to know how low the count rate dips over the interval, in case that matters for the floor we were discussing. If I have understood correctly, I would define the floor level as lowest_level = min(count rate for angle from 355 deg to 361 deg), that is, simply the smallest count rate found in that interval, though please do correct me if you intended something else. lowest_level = 123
